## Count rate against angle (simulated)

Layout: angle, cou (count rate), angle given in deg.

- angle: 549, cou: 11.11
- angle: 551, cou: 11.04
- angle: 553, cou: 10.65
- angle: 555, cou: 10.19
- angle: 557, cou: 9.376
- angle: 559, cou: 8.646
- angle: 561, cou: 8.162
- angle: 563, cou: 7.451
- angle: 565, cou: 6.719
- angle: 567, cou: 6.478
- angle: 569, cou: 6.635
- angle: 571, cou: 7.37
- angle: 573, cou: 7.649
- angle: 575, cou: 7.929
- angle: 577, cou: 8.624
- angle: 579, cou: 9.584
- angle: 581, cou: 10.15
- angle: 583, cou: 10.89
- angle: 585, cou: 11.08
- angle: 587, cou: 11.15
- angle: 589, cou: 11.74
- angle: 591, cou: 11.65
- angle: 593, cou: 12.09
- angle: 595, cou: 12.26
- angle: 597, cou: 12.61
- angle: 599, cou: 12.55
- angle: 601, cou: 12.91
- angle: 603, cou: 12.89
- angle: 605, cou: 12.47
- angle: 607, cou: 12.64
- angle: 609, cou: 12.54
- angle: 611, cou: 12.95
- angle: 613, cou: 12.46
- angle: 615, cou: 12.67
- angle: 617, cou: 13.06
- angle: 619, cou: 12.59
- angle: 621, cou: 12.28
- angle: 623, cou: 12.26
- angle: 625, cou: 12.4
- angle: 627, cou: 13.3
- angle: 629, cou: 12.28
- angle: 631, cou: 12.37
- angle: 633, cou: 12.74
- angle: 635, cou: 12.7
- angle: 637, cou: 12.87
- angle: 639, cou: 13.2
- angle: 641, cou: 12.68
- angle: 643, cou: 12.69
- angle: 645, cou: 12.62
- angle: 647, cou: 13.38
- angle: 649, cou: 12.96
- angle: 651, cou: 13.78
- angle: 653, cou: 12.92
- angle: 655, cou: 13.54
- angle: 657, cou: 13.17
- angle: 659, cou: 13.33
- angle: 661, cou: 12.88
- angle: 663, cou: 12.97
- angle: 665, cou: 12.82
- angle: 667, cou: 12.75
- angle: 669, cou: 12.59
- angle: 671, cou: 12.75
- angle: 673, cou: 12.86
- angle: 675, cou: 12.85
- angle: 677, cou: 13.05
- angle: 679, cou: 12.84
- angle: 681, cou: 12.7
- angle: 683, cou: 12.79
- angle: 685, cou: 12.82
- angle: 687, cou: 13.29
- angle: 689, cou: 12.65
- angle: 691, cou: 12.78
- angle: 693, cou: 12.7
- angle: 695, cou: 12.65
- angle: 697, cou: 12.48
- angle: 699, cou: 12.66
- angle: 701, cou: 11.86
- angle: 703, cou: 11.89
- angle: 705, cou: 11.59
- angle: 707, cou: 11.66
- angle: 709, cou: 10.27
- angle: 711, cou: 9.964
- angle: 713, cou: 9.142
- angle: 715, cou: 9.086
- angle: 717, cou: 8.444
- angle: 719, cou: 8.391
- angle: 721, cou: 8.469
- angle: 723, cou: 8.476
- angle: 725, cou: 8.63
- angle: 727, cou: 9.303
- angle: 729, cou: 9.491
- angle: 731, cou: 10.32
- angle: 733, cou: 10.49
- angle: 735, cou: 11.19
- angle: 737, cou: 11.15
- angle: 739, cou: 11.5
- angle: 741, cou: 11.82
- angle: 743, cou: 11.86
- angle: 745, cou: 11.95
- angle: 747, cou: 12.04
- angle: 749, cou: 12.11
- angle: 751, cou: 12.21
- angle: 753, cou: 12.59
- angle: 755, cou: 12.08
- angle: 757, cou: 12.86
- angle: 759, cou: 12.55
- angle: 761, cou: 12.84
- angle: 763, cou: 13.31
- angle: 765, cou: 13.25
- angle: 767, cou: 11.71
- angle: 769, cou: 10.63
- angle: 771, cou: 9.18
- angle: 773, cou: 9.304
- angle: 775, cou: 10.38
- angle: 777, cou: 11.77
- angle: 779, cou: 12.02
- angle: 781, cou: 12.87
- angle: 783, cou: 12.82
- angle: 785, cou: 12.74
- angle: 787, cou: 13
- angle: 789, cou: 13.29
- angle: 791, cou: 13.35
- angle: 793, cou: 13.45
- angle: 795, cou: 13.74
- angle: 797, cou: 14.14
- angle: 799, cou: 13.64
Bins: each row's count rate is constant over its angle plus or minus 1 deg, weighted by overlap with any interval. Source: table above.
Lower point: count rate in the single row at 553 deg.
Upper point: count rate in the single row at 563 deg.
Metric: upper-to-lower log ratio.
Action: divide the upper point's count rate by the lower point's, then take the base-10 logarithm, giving -0.16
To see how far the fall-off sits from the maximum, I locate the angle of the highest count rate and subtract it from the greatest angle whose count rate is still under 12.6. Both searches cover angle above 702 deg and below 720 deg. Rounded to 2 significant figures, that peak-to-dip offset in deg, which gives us 16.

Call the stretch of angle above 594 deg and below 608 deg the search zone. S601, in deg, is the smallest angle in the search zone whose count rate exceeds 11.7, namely 595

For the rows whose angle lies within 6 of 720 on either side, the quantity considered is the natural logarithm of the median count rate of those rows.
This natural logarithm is 2.14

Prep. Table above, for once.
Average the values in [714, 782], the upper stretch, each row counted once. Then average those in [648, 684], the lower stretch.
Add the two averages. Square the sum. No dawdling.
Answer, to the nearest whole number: 575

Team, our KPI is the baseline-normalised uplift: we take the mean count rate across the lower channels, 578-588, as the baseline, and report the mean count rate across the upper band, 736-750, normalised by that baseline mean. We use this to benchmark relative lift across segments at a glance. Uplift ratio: 1.11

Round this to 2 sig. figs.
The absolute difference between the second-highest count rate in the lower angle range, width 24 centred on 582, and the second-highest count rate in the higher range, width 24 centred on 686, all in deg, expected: 1.3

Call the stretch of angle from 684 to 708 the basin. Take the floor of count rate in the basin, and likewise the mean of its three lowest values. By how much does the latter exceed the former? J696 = 0.11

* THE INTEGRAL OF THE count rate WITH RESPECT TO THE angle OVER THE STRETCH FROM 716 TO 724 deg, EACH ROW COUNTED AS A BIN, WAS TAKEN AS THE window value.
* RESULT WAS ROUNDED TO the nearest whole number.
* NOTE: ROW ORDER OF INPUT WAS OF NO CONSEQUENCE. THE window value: 68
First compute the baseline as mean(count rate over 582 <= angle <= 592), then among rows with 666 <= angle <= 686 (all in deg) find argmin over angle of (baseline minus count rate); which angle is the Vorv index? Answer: 677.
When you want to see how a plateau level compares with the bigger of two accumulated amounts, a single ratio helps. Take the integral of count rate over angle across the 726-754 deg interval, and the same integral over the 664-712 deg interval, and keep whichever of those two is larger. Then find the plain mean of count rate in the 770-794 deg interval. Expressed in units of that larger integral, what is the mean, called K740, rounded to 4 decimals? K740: 0.0202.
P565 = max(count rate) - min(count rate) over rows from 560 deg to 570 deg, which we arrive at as 1.7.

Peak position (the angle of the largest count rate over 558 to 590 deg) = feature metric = 589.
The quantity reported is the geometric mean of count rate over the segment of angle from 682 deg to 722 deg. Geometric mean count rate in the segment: 11.1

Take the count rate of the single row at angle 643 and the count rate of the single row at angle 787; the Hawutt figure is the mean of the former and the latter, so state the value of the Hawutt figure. 12.8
